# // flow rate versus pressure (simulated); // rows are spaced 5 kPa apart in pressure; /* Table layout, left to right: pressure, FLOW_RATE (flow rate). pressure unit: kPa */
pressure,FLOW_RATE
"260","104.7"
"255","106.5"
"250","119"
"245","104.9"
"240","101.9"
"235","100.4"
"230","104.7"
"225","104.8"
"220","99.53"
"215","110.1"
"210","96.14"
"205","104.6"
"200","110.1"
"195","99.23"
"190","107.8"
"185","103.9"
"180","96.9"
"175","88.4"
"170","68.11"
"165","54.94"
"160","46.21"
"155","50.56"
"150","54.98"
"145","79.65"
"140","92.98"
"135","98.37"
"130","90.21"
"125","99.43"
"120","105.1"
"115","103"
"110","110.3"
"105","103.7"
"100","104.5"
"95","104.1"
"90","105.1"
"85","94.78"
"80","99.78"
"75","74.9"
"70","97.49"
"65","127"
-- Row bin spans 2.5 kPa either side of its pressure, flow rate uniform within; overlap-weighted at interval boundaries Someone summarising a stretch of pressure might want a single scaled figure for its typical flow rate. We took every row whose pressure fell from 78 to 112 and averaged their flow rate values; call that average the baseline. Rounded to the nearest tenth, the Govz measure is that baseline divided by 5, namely 20.6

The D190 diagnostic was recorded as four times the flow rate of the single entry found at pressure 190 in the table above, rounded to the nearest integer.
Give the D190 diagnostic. 431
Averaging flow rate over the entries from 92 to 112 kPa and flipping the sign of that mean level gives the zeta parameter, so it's -106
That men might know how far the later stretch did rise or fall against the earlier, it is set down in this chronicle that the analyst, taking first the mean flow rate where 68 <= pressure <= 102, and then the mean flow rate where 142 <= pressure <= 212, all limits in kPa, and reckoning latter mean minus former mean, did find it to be -14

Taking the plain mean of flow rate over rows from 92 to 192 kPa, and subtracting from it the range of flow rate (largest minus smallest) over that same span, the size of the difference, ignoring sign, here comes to 24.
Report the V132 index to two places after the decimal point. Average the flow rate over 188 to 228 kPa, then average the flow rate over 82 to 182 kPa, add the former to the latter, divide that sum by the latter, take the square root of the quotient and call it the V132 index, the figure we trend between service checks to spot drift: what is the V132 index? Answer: 1.48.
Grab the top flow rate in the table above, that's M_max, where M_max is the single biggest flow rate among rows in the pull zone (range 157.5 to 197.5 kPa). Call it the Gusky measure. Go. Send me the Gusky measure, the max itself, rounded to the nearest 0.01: 107.80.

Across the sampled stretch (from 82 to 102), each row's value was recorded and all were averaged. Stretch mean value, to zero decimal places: 102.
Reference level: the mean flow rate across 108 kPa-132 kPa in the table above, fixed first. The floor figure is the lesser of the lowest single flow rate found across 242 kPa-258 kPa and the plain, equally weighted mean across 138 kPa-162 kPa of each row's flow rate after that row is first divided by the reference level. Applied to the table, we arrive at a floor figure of 0.64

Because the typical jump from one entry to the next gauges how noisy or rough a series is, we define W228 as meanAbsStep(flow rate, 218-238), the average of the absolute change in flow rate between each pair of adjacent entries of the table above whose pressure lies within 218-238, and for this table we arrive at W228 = 3.2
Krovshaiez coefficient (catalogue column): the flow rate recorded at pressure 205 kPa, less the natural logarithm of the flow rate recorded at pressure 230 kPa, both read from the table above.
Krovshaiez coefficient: 100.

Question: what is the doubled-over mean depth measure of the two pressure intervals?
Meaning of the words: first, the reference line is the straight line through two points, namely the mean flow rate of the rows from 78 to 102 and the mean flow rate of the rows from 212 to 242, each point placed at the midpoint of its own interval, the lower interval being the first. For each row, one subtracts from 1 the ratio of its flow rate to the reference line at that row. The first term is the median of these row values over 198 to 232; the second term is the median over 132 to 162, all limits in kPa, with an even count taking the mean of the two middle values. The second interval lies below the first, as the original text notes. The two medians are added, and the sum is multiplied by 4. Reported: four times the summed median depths 1.3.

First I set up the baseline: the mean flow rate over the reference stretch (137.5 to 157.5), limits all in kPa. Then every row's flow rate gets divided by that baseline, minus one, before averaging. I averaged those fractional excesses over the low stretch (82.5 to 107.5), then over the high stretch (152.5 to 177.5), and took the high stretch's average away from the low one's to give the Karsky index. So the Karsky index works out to 0.6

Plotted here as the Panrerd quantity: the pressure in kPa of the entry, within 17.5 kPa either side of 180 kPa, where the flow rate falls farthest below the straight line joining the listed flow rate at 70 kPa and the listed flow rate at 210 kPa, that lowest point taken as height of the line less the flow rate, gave 165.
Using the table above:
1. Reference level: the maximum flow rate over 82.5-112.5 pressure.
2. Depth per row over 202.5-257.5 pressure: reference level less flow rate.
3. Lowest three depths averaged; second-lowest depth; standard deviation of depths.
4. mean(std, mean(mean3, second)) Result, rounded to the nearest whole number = 3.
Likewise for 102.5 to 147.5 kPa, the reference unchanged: 7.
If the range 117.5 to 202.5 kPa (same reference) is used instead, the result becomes 12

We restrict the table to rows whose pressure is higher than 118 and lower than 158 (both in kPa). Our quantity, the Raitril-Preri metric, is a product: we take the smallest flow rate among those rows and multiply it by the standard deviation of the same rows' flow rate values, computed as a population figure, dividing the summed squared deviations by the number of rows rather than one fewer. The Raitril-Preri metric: 977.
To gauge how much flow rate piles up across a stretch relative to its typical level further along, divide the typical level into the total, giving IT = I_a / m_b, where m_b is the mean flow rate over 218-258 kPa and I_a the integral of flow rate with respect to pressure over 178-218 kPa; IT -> 39.4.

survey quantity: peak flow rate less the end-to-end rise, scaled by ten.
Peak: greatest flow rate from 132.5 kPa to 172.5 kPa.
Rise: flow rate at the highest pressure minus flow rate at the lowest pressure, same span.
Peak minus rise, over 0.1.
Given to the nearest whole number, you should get 1286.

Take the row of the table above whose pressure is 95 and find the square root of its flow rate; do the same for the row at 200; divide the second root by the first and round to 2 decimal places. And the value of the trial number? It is 1.03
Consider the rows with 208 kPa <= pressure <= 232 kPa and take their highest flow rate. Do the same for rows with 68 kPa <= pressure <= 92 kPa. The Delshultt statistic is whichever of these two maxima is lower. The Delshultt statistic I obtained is 105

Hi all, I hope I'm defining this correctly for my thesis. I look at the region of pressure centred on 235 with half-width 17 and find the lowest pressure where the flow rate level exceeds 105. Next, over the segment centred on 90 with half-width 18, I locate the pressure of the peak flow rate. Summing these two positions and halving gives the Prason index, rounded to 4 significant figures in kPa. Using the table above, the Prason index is 170.0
